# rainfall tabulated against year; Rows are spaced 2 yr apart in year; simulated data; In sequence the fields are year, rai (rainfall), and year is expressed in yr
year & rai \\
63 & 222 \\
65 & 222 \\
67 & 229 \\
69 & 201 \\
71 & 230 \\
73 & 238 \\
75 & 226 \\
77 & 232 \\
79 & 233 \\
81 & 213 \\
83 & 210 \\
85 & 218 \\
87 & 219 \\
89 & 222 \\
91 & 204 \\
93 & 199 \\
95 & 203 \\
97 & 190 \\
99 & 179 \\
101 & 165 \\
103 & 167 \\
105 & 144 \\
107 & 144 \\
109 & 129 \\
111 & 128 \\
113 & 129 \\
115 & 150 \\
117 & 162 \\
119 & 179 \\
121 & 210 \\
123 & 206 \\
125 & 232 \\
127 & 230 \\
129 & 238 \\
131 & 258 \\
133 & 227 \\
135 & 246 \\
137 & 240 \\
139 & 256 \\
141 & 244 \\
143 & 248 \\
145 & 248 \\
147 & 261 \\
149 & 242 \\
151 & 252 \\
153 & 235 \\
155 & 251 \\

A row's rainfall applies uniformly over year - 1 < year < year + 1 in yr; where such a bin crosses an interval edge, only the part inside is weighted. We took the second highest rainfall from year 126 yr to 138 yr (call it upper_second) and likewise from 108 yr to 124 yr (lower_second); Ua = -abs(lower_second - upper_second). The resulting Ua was -40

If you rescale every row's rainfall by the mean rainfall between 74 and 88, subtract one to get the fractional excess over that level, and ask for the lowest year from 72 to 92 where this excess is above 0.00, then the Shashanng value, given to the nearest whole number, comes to 73 yr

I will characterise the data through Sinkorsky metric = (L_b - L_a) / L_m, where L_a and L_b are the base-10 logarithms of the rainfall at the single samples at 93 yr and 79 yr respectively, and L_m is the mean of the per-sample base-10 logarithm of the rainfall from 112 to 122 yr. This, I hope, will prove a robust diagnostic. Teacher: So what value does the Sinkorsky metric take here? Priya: 0.03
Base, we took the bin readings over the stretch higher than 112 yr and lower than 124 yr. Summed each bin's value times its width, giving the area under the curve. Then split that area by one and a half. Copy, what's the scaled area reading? 1381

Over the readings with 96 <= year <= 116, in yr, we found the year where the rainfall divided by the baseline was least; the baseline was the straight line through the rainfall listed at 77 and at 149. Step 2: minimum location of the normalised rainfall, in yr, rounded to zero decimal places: 111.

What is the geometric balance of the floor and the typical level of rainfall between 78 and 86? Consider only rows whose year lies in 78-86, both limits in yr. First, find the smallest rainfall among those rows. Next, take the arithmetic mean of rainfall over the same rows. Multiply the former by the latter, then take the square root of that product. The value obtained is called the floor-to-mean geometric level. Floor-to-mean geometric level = 214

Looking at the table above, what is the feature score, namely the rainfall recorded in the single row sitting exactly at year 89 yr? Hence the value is 222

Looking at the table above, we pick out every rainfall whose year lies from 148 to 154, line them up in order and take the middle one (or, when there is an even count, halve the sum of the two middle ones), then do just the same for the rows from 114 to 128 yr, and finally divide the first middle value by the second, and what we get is 1.17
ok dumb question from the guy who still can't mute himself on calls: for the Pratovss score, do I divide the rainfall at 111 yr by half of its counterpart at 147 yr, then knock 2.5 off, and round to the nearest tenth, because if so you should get -1.5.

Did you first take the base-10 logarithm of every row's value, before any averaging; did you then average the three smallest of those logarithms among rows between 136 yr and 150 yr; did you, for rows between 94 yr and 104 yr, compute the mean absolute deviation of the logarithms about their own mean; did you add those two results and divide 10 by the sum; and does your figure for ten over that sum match 4.14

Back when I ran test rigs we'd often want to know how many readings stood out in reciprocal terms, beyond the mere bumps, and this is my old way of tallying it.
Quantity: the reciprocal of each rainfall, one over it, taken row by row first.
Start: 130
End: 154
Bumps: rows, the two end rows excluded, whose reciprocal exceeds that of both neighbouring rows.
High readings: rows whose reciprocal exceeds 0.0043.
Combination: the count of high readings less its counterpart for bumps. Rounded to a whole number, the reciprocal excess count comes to -3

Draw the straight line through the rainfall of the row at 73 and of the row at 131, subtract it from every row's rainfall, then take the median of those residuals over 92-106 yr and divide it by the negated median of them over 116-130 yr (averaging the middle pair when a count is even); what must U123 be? -1.5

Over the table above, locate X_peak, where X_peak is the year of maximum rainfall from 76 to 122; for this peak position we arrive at 79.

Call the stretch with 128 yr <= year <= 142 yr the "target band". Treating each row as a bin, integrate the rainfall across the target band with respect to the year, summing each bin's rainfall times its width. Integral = 3418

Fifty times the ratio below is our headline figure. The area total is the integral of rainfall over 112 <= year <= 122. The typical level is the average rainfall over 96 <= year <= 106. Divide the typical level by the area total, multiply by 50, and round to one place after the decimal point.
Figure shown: 5.1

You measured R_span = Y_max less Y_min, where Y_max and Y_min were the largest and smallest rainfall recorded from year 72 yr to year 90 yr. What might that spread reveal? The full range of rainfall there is 28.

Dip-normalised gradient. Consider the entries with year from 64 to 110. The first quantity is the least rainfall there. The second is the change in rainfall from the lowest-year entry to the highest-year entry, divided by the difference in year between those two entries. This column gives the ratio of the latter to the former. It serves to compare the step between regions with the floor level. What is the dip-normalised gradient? -0.016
